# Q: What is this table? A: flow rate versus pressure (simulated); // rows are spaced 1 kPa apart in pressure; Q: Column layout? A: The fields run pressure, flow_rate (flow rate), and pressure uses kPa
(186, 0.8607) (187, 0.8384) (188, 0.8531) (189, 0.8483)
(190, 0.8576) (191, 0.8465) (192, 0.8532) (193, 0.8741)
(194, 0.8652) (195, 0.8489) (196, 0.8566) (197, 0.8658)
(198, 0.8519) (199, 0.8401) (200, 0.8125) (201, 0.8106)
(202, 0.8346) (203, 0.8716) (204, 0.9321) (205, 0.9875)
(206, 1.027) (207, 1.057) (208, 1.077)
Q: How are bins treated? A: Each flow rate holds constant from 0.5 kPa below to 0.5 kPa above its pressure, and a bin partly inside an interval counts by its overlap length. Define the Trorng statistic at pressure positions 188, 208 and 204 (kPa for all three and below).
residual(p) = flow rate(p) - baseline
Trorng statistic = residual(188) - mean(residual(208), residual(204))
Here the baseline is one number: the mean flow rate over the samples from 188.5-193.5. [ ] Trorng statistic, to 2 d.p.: -0.15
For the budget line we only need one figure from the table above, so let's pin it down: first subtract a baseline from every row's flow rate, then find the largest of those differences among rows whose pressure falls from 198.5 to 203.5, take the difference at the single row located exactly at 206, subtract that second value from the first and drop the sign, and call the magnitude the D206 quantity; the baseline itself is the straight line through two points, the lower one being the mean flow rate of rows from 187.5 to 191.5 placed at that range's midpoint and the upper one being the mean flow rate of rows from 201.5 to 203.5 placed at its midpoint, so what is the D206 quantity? 0.155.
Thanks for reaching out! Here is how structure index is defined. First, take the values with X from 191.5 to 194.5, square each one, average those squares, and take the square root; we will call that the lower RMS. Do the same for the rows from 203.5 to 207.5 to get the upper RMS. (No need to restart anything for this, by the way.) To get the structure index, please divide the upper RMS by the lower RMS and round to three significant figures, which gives 1.16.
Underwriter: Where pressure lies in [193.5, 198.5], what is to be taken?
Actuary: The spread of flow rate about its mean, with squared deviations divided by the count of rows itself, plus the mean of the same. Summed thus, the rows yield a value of 0.865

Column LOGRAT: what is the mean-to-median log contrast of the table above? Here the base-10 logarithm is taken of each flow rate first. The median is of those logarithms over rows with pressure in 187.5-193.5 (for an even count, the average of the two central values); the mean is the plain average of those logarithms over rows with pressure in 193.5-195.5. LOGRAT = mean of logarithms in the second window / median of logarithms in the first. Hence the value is 0.97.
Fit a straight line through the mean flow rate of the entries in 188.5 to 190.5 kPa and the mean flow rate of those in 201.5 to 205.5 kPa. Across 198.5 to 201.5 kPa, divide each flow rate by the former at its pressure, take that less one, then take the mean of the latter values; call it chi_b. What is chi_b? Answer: -0.081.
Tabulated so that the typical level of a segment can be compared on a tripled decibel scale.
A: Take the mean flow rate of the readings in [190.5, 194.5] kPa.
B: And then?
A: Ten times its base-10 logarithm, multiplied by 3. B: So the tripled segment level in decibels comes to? -1.97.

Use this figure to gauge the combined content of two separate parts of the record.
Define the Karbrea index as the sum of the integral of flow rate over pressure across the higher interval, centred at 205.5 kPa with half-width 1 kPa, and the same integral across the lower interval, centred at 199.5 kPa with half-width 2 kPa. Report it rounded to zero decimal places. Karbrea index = 5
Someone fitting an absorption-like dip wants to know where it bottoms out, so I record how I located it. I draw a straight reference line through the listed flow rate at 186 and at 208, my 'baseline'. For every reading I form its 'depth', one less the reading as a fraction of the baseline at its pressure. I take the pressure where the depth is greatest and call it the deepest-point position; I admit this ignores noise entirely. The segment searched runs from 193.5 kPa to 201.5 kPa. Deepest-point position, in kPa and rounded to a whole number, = 201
